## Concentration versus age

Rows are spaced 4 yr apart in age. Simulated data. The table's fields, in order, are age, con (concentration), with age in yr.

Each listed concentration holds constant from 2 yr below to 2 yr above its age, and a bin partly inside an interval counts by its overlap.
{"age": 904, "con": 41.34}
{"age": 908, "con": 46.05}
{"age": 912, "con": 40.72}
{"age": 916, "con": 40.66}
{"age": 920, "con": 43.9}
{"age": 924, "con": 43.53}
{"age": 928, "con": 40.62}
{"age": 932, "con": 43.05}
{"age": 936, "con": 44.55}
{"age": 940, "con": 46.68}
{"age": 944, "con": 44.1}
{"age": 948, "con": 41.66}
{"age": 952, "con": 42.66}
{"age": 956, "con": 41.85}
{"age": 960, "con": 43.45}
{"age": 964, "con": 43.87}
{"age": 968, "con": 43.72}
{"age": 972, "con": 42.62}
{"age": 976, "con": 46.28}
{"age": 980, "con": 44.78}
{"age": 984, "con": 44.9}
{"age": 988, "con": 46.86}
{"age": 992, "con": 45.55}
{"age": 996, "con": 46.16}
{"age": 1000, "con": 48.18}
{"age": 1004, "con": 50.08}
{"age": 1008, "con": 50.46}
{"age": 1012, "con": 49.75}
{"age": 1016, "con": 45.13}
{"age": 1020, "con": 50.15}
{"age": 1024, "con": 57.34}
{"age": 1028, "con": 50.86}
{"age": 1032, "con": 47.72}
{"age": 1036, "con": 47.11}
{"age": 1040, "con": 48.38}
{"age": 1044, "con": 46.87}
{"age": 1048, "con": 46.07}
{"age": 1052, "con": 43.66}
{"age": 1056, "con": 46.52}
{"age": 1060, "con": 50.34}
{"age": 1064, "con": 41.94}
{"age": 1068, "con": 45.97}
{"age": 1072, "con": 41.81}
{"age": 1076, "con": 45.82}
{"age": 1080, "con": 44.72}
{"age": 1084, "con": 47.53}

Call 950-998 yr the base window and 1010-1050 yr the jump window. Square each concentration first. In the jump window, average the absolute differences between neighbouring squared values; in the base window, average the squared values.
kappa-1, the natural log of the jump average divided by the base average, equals -1.75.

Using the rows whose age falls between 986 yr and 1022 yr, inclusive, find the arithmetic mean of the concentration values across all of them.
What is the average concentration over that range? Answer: 48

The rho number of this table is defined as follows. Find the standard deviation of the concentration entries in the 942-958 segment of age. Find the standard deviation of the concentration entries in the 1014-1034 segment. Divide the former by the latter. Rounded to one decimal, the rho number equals 0.2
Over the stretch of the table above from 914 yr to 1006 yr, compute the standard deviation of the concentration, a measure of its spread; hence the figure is 2.3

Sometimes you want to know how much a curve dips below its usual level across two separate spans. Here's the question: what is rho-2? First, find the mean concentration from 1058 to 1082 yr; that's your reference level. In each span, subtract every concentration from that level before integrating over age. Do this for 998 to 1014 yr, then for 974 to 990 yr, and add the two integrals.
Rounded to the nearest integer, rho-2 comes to -82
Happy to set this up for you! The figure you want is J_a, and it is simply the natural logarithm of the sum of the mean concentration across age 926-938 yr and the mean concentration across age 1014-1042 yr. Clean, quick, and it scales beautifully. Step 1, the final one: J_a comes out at 4.52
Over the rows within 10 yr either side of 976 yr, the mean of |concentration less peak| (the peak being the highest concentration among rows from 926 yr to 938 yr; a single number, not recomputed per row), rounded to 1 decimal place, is 1.0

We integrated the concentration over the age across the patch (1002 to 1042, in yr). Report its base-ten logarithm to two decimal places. 3.30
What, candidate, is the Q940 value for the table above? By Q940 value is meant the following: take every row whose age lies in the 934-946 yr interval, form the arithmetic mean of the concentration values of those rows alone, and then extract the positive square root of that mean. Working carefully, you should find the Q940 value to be 6.72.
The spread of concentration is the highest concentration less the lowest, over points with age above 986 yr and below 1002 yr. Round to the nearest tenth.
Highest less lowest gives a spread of 2.6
